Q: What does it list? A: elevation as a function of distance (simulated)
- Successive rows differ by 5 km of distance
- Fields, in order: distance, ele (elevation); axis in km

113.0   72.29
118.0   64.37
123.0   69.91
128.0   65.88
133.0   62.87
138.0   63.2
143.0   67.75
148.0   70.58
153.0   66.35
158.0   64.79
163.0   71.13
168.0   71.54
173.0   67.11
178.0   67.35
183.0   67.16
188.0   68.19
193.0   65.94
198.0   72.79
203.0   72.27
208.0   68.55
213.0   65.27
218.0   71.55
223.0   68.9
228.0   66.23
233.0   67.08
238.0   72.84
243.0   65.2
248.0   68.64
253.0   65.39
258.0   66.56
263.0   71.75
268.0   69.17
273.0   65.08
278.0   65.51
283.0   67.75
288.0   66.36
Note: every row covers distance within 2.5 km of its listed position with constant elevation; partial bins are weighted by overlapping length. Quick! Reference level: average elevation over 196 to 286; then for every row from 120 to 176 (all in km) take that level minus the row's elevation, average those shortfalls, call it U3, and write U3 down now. 1.0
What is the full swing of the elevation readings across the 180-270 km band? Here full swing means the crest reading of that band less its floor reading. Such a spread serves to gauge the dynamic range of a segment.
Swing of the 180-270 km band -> 7.64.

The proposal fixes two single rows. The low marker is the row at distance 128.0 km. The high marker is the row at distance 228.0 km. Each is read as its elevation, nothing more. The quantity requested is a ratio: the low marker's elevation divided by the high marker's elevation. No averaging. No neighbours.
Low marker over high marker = 0.995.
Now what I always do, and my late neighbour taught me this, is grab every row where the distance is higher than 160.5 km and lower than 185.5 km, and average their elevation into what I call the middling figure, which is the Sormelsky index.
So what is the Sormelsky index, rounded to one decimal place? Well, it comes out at 68.9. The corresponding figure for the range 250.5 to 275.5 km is 67.6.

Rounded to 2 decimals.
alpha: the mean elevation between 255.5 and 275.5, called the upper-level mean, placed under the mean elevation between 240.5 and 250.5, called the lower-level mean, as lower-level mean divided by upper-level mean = 0.98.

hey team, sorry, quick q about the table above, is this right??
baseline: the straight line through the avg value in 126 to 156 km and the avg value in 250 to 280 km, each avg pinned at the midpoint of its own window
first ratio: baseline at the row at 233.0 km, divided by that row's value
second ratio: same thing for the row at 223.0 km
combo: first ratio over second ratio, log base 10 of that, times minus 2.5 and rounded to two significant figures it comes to -0.031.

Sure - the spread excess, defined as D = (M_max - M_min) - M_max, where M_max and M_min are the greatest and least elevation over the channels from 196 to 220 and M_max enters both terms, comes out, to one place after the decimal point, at -65.3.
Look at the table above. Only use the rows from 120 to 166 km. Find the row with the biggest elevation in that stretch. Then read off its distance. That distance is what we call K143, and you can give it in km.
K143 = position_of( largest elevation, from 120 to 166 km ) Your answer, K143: 163.0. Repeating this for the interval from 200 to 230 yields 203.0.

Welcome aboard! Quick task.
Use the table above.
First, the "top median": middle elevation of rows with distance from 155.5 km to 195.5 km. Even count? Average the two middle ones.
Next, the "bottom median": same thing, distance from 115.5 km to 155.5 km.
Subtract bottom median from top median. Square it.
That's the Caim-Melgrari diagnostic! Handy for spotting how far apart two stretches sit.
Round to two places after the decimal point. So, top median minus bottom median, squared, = 1.30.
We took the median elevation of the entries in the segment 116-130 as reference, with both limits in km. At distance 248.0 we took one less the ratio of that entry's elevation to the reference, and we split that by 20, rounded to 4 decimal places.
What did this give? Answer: -0.0021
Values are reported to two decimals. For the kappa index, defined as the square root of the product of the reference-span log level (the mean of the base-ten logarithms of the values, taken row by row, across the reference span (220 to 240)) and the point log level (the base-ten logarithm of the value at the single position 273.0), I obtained 1.83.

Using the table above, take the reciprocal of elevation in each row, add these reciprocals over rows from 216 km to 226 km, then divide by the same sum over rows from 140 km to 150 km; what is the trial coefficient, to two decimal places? 0.98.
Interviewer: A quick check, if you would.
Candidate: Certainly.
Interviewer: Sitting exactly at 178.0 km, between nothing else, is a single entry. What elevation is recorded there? 67.35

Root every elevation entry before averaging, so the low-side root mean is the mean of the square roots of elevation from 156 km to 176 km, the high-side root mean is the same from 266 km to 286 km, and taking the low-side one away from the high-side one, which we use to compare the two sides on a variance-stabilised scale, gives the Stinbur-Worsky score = -0.11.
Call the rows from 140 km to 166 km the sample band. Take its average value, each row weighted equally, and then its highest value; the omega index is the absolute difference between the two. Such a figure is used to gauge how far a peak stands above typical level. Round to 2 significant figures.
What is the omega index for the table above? 3.0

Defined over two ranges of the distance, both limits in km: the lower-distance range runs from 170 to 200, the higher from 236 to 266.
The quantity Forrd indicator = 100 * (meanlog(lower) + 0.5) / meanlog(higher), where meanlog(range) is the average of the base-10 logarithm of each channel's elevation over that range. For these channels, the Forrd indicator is 127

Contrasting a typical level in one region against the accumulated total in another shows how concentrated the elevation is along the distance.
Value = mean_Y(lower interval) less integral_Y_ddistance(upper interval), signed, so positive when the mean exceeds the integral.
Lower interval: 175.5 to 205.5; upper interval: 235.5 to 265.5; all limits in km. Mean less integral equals -1983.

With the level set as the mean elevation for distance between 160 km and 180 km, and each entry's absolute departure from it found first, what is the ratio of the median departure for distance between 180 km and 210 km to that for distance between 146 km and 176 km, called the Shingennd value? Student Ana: 1.15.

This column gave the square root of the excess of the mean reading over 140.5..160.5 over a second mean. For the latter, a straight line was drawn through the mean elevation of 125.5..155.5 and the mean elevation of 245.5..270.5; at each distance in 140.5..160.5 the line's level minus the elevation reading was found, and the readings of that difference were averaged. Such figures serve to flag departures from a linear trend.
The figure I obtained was 8.27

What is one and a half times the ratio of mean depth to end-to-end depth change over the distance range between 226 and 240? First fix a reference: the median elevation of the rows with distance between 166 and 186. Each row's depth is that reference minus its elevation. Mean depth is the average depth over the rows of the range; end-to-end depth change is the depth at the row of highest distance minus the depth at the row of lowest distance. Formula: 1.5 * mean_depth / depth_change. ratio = 0.3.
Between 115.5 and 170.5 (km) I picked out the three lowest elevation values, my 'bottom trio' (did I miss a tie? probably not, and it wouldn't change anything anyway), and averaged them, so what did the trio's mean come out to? 63.5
